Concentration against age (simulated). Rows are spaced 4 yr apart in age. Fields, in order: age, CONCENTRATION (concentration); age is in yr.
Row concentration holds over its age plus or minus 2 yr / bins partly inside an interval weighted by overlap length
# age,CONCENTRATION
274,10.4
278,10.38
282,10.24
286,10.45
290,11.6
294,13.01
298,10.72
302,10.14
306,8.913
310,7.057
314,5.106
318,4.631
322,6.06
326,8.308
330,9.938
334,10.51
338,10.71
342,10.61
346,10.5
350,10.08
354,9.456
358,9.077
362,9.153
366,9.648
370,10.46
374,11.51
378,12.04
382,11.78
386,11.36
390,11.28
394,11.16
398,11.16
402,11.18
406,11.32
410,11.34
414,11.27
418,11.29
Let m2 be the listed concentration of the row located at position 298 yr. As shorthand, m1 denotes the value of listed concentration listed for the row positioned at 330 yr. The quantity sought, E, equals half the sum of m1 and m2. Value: 10.3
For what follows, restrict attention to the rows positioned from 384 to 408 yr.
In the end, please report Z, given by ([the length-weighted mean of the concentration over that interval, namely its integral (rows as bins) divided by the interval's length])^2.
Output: 126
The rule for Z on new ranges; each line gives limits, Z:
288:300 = 139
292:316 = 84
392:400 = 125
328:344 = 109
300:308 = 91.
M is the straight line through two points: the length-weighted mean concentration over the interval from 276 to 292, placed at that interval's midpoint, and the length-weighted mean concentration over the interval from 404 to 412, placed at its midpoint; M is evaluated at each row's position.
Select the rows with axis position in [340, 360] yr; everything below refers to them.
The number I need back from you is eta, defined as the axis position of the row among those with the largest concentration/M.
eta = 342 yr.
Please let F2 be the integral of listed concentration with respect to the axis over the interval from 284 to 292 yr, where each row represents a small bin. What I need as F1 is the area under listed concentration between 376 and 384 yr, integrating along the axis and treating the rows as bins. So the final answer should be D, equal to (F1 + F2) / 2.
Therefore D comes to 92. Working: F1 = 95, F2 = 88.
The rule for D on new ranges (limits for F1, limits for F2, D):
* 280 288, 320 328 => 70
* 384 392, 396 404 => 90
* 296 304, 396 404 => 86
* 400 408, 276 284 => 86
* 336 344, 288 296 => 92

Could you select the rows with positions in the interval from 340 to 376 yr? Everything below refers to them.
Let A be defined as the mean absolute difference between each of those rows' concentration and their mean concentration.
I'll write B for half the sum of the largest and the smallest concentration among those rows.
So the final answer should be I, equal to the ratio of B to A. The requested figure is 16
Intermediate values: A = 0.6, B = 10.3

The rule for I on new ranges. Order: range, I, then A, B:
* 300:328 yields 4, 1.7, 7.4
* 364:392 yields 17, 0.6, 10.8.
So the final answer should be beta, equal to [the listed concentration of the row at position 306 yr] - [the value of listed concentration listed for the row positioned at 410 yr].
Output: -2.4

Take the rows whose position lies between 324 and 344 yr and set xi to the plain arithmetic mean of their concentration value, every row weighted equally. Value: 10.0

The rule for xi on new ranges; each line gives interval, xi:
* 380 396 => 11.4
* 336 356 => 10.3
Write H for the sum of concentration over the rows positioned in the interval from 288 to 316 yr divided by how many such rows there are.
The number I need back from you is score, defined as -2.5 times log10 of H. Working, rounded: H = 9.5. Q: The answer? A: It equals -2.45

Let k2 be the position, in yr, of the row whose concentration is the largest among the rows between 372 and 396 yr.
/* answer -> 378 yr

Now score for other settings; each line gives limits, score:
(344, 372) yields -2.47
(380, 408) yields -2.63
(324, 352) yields -2.51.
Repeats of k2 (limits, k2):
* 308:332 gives 330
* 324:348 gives 338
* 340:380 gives 378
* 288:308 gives 294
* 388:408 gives 406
